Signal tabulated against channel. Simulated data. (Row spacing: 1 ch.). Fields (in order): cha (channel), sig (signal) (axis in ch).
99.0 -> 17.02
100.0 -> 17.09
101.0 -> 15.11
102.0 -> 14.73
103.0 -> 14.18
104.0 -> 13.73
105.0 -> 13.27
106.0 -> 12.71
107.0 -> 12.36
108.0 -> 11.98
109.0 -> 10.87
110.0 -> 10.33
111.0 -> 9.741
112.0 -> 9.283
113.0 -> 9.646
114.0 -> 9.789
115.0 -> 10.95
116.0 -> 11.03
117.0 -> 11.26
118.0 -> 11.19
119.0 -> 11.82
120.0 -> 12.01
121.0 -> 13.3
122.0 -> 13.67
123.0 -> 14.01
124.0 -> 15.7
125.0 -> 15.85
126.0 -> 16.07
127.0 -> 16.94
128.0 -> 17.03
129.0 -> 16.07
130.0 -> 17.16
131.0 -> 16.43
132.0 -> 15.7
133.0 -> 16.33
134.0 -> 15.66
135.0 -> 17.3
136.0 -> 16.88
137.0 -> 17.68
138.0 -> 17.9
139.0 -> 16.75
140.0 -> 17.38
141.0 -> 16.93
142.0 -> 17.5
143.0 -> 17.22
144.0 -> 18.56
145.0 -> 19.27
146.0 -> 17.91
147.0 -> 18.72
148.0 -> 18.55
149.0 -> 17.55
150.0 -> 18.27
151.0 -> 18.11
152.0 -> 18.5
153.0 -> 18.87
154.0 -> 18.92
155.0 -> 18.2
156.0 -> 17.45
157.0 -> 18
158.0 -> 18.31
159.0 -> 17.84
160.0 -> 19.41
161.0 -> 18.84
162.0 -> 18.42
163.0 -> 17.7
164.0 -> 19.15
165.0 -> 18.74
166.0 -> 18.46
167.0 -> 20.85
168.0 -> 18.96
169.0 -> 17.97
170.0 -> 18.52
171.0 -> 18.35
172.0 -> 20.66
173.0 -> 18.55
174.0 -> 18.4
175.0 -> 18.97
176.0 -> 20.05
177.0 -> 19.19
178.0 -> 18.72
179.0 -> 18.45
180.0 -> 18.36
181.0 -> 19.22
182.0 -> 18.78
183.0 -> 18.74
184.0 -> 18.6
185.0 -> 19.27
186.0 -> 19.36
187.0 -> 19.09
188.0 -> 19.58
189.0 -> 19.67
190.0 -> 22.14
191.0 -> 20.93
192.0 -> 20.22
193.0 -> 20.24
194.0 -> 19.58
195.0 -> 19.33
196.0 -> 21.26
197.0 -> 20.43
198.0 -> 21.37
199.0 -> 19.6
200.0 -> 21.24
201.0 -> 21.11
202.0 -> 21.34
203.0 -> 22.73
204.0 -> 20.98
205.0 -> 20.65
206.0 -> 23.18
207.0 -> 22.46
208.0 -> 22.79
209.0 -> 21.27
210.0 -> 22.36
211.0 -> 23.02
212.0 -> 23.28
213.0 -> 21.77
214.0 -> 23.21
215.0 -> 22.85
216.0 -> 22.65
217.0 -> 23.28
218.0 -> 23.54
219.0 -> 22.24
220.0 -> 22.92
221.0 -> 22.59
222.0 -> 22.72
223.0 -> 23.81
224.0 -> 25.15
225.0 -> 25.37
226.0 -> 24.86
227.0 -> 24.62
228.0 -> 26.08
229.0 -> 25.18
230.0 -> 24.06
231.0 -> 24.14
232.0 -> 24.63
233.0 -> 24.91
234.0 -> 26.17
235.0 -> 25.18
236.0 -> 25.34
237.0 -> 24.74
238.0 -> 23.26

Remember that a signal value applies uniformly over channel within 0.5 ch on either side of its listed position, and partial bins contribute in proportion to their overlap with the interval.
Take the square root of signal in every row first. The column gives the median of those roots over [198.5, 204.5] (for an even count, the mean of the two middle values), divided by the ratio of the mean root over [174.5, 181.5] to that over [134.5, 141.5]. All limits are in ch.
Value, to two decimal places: 4.39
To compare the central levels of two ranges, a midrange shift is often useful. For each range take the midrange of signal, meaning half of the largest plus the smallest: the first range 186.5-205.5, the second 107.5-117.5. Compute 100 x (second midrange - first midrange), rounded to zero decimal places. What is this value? -1028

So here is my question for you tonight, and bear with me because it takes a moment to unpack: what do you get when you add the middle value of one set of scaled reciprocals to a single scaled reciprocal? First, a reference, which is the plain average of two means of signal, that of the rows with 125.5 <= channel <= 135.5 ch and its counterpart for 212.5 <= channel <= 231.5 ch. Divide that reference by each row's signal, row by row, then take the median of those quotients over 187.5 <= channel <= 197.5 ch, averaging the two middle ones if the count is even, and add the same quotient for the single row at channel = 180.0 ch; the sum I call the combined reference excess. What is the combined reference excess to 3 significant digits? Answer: 2.09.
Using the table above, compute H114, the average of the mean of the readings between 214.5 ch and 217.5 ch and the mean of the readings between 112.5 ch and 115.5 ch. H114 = 17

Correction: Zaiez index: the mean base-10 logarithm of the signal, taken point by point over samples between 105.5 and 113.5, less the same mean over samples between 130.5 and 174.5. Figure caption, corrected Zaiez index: -0.22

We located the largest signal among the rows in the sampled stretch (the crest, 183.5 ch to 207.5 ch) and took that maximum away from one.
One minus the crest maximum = -22.2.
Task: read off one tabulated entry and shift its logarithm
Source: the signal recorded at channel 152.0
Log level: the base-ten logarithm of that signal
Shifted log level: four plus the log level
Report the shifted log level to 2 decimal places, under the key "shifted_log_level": 5.27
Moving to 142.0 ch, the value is 5.24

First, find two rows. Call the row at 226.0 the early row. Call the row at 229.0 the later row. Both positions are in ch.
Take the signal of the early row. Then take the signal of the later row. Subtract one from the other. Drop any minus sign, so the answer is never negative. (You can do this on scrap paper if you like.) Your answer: 0.3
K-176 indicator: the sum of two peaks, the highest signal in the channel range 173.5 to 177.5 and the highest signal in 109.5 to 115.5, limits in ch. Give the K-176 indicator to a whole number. 31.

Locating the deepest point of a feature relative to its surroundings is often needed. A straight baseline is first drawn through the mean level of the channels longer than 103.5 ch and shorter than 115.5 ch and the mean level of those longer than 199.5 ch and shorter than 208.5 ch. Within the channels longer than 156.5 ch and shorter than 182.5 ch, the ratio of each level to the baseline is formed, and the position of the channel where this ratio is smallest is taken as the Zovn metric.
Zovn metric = 180.0 ch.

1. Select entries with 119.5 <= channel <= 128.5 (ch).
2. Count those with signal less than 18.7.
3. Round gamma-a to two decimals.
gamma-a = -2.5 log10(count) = -2.39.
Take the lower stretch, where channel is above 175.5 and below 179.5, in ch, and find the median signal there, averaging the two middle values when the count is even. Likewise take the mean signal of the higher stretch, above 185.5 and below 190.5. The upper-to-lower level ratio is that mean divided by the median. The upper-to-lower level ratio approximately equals 1.05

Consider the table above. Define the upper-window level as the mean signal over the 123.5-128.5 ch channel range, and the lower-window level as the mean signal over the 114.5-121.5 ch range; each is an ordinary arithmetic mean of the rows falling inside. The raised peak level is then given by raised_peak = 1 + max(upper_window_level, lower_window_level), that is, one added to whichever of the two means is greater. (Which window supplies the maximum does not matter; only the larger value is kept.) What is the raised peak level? 17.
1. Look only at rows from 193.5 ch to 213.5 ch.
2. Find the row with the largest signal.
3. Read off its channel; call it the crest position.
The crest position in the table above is 212.0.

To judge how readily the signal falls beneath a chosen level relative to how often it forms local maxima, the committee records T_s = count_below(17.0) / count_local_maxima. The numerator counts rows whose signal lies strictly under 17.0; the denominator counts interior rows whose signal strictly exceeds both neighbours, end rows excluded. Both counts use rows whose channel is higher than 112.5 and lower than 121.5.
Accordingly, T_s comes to 9.0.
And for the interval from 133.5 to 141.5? 1.3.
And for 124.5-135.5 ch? 2.7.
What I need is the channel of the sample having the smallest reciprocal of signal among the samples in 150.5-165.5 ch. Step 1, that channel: 160.0 ch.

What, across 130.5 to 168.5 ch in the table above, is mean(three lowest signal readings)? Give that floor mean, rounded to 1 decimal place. 15.9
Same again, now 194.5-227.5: 19.8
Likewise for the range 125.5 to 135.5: 15.8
